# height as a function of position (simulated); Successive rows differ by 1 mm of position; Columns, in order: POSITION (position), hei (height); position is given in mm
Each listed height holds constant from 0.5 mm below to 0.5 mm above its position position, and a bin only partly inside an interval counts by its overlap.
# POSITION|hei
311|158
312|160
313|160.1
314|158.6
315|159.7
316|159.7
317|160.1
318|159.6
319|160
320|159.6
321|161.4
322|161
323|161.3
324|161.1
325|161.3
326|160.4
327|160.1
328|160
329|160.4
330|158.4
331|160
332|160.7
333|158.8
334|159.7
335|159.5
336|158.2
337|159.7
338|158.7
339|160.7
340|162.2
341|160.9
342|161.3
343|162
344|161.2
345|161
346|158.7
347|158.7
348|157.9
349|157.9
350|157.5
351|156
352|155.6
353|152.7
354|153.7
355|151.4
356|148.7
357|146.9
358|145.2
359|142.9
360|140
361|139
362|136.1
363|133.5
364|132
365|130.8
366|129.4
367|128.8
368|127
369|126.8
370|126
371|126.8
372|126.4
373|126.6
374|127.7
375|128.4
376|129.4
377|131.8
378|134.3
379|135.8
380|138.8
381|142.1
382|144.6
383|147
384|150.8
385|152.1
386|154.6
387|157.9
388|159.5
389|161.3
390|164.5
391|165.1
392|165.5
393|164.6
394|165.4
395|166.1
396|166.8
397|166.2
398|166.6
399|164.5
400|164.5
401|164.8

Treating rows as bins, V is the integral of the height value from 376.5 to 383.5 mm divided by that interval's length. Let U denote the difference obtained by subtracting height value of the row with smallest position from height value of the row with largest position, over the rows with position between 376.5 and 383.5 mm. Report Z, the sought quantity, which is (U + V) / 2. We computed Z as 77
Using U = 15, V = 139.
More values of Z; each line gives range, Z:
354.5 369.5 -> 56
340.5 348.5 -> 79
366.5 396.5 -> 91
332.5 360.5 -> 69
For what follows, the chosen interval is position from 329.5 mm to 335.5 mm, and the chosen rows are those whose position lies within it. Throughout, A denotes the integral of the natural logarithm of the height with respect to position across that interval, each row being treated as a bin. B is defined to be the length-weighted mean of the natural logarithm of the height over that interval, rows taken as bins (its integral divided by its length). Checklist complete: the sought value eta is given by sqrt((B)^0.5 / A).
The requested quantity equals 0.272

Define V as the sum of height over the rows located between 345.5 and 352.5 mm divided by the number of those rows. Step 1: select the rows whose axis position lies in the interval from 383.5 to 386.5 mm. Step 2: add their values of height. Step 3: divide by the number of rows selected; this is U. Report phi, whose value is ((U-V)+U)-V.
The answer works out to -10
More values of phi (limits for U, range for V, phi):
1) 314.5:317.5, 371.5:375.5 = 65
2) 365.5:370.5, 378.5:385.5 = -34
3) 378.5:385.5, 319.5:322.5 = -32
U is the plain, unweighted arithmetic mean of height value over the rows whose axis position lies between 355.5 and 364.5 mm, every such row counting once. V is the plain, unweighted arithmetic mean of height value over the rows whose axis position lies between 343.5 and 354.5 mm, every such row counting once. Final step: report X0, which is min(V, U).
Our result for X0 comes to 140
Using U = 140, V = 157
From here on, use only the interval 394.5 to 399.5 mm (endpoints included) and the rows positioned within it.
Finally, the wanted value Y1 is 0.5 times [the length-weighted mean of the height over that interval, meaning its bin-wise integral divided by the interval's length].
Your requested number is 83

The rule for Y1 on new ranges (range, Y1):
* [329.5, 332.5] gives 80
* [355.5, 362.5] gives 71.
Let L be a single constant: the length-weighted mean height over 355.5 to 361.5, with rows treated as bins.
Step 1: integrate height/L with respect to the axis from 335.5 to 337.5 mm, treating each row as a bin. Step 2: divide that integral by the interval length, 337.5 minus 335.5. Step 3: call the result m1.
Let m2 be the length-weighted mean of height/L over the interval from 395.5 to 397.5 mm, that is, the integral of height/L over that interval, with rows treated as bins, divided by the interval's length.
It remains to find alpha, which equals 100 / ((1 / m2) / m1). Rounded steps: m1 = 1.105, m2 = 1.16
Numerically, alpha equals 128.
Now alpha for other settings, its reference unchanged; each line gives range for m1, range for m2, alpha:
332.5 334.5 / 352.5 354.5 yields 118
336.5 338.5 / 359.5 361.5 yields 107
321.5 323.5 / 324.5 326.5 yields 125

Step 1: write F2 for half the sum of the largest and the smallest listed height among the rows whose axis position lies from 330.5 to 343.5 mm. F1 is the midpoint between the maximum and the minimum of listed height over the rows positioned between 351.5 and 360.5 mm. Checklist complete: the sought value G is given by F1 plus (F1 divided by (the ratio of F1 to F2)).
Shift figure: 308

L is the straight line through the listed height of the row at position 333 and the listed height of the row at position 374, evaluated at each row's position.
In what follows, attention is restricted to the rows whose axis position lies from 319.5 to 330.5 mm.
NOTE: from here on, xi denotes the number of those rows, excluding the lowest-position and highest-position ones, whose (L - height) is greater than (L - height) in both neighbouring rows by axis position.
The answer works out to 1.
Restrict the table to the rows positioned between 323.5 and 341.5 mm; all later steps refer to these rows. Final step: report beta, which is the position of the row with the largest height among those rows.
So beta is 340 mm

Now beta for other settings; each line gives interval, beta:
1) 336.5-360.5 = 340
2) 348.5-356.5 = 349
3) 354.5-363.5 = 355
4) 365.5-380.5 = 380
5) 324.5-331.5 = 325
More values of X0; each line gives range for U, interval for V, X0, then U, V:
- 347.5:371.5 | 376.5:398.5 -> 142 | 142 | 155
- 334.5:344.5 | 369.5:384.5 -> 134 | 160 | 134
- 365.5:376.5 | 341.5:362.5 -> 128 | 128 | 153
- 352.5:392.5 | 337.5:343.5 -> 142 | 142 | 161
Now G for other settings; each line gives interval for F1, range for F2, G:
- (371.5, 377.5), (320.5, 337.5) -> 289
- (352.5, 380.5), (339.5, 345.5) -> 301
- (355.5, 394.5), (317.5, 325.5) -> 306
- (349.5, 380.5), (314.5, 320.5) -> 302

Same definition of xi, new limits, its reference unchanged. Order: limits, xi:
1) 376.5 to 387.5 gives 0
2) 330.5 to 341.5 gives 3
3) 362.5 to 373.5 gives 3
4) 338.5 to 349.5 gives 4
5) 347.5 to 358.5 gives 2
